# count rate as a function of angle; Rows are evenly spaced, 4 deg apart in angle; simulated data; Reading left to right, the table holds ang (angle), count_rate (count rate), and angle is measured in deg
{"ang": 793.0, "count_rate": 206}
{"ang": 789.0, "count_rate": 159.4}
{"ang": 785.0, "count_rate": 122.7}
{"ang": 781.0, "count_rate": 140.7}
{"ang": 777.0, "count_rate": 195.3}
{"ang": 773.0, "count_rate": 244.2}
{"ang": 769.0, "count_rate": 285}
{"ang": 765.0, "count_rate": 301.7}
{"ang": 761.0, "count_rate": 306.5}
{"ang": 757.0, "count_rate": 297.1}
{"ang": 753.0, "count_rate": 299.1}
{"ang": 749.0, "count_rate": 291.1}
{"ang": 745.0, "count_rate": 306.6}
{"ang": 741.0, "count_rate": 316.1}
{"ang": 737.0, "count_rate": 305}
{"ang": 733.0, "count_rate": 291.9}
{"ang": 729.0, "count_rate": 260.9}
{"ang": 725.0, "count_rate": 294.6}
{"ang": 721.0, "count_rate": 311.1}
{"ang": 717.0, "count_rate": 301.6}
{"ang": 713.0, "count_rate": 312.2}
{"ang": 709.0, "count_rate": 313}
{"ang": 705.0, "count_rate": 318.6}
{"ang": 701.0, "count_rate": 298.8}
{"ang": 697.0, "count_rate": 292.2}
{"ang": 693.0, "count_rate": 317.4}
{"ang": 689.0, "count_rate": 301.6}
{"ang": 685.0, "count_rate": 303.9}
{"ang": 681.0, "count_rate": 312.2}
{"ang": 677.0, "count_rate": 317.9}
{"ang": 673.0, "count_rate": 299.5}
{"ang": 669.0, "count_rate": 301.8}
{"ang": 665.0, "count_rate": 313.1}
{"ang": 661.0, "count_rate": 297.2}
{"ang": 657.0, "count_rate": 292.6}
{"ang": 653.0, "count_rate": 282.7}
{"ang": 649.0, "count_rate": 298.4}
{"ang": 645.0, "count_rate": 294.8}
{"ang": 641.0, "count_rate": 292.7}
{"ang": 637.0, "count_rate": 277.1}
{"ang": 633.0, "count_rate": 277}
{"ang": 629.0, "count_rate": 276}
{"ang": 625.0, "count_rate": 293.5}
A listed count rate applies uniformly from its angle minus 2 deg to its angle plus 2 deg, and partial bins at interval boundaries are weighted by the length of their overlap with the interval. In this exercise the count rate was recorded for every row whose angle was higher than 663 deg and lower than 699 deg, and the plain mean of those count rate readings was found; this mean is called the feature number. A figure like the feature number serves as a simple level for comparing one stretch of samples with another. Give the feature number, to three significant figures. 307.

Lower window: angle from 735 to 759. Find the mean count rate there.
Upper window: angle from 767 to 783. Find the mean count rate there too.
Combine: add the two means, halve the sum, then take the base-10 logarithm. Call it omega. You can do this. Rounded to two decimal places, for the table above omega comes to 2.41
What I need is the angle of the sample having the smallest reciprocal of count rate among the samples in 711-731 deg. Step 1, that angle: 713.0 deg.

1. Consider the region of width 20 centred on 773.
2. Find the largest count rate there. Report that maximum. 301.7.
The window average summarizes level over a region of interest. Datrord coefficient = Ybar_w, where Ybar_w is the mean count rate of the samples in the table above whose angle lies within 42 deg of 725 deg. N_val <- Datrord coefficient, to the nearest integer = 302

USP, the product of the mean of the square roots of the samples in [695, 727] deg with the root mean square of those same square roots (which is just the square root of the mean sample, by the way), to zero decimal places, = 305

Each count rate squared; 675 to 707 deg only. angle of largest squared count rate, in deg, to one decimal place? 705.0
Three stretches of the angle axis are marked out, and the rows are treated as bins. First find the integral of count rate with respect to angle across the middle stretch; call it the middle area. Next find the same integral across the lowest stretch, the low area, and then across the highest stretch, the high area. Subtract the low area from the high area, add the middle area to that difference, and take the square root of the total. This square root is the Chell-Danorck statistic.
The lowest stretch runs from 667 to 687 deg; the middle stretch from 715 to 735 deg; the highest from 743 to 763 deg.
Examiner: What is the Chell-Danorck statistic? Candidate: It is 75.5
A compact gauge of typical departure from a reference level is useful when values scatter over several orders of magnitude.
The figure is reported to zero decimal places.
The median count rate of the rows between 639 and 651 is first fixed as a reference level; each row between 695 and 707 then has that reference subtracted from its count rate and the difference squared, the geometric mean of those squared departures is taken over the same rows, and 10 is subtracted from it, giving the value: 29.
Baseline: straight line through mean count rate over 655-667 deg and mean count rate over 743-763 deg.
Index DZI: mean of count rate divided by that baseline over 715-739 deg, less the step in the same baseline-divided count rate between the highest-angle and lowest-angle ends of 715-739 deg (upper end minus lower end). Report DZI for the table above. 0.97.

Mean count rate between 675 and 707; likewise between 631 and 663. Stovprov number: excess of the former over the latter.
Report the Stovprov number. 19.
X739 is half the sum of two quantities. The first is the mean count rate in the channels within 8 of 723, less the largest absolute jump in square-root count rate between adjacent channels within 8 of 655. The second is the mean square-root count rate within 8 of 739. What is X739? 155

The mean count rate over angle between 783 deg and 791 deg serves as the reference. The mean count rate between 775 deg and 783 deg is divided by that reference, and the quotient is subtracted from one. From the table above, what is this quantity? -0.19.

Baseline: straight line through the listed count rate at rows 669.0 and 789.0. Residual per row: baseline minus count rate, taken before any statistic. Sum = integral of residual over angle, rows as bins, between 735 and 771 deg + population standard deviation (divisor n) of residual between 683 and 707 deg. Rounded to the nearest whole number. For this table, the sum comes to -3543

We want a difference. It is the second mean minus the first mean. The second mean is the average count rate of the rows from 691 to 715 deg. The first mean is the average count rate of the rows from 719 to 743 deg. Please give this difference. 12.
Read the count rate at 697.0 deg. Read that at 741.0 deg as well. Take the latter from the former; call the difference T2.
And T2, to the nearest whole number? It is -24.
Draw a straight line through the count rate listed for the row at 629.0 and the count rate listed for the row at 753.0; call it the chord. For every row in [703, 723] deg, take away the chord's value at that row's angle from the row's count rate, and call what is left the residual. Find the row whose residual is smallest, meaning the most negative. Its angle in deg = 717.0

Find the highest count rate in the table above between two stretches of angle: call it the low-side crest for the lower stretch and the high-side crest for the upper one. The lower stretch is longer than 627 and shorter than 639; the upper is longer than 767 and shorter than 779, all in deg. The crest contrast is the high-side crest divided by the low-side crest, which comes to 1.03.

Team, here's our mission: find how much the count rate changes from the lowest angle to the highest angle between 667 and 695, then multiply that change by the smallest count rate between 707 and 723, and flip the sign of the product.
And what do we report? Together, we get -4705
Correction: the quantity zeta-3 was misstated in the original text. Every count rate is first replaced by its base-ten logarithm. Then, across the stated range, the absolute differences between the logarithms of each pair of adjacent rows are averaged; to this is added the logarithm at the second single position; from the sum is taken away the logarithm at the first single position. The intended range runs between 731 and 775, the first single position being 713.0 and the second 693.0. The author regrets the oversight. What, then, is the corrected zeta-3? 0.027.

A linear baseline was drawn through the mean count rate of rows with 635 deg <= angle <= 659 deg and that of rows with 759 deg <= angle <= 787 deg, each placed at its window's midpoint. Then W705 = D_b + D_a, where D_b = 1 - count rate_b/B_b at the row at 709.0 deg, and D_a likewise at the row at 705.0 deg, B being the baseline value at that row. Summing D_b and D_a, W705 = -0.43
